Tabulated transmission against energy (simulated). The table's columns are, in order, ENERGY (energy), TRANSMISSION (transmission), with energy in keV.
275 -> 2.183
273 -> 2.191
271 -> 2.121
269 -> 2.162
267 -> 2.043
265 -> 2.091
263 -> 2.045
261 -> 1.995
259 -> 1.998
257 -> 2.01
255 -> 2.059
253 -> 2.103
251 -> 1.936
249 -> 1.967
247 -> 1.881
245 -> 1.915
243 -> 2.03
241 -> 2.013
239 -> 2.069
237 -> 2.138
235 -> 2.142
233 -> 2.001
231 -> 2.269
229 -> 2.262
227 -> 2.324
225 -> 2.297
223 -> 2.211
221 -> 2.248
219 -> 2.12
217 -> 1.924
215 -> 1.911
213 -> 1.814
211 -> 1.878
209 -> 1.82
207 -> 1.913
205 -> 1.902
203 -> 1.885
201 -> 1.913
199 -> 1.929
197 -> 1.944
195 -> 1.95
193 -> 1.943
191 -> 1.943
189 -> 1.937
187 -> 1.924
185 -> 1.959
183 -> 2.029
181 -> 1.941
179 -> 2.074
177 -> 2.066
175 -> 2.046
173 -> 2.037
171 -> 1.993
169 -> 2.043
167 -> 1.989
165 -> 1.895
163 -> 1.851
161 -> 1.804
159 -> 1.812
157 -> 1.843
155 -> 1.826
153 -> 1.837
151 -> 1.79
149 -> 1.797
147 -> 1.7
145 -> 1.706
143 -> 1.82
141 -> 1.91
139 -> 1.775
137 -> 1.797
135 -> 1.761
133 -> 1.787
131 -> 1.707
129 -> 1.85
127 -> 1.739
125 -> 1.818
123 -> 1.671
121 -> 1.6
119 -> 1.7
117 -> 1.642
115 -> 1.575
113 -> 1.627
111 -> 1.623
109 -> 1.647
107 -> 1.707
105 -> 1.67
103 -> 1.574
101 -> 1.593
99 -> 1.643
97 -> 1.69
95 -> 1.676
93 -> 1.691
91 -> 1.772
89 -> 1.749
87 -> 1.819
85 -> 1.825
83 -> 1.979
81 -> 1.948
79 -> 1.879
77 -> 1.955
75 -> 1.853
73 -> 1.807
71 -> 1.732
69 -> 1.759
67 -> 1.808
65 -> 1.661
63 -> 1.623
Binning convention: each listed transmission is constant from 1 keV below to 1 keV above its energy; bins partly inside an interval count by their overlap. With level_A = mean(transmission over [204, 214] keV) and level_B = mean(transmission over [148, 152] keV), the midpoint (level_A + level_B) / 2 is 1.83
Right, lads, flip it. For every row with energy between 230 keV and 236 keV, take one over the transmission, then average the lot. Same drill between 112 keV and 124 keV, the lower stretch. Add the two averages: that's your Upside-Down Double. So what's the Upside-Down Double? 1.08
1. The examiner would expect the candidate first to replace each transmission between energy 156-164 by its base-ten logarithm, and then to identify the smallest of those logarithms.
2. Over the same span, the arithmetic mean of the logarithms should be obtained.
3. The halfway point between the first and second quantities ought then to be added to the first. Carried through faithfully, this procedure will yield 0.52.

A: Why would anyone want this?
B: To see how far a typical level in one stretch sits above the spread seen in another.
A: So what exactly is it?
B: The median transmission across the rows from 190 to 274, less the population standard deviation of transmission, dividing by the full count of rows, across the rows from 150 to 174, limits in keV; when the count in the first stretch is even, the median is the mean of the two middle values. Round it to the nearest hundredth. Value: 1.91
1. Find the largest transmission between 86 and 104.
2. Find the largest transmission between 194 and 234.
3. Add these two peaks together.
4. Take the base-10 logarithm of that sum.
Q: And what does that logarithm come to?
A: 0.617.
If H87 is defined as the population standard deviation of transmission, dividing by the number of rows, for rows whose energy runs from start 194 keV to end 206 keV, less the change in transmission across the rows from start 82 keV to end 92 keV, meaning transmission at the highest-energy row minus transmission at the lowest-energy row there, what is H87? 0.23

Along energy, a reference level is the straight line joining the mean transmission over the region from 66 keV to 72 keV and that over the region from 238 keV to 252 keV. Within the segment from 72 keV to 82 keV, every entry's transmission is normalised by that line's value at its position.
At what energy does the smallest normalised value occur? 73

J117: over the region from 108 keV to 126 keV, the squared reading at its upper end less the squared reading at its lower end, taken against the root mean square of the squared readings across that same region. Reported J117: 0.22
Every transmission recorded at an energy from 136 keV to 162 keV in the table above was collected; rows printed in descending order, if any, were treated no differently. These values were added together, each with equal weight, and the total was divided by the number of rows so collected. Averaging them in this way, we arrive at 1.80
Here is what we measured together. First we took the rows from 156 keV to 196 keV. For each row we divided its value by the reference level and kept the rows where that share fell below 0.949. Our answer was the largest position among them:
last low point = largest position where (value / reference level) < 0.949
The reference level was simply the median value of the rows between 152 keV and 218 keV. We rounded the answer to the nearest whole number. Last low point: 161 keV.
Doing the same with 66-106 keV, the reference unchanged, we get 105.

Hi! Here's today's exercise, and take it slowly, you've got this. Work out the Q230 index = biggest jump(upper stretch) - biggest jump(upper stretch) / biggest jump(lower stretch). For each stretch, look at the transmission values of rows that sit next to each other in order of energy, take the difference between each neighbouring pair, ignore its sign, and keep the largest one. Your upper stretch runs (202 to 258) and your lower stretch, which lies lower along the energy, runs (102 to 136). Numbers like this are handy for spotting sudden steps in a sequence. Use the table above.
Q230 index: -1.6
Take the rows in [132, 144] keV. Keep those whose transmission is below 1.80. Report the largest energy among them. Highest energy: 139 keV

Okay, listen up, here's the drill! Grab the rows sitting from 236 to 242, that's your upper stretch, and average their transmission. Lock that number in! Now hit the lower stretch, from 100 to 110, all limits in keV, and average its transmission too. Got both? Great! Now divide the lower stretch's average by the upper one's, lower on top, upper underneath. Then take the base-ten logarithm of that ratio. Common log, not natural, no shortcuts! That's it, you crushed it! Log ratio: -0.10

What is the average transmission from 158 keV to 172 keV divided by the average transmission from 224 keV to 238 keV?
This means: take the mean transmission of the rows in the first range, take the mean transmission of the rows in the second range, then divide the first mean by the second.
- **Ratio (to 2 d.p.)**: 0.87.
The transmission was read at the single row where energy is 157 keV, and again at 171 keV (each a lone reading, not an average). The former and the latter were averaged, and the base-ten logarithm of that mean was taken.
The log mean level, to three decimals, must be 0.283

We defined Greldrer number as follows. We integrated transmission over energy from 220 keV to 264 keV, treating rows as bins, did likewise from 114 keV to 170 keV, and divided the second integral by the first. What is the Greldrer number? 1.1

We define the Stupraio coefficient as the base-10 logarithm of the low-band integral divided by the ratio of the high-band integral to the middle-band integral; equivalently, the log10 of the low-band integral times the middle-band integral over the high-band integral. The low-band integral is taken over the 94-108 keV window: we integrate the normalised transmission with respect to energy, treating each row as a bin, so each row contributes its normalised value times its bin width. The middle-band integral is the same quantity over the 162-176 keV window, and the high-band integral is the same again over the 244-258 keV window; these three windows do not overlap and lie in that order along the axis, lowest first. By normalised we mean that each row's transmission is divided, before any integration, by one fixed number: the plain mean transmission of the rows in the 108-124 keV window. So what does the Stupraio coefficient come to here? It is 1.15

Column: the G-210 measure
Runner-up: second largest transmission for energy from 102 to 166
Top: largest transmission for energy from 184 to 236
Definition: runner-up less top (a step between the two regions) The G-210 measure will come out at -0.43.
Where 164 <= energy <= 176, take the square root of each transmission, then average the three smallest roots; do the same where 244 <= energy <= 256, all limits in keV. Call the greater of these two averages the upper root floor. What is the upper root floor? 1.40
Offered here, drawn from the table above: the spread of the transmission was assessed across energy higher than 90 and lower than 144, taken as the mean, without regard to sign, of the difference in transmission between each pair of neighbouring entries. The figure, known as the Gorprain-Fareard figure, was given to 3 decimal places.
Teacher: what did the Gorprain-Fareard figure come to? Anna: 0.064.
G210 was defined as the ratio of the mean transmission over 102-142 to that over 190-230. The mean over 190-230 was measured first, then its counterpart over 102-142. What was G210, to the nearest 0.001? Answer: 0.852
